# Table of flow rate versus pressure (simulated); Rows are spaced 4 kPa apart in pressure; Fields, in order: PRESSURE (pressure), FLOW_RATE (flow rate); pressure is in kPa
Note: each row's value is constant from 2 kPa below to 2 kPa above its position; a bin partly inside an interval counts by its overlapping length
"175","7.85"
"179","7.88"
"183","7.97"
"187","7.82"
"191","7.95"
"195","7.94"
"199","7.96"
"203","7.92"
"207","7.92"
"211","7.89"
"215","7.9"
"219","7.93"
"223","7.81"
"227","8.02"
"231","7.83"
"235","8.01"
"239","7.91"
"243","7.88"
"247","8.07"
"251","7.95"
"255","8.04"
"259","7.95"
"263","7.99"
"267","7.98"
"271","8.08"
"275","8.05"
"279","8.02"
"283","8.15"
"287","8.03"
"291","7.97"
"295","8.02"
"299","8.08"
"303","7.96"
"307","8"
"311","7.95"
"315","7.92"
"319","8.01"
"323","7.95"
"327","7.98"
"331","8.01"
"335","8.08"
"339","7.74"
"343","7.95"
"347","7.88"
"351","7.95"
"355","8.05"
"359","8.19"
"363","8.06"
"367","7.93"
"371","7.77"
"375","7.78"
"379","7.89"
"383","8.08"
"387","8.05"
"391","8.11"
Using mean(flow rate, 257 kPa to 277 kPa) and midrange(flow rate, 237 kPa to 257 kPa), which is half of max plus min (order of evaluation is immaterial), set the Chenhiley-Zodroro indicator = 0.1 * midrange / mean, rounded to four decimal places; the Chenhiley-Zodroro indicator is 0.0996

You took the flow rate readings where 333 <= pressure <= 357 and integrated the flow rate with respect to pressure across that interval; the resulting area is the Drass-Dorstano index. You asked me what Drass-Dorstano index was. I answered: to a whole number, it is 191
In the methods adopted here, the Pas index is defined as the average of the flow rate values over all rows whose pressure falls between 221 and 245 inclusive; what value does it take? 7.91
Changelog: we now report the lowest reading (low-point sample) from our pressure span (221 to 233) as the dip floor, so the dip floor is 7.81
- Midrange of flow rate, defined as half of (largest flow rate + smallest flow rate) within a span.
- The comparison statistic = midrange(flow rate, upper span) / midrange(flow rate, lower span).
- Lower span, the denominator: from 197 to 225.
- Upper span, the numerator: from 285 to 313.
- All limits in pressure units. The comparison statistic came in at 1.02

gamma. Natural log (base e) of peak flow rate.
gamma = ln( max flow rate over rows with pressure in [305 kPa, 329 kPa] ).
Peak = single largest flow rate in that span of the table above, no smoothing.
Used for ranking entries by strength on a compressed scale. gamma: 2.08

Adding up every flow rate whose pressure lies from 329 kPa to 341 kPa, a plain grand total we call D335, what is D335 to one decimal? 23.8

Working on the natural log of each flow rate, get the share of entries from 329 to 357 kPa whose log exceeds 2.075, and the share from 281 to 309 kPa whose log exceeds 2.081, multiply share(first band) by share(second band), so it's 0.24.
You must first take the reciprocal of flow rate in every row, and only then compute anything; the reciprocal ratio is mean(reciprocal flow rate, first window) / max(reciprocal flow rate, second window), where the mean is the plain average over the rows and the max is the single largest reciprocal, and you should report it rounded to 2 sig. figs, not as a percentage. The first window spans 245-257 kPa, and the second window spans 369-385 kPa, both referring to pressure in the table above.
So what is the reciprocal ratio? 0.97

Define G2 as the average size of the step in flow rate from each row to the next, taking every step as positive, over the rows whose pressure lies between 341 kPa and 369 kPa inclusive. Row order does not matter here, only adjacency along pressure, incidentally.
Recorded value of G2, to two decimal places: 0.11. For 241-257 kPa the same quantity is 0.13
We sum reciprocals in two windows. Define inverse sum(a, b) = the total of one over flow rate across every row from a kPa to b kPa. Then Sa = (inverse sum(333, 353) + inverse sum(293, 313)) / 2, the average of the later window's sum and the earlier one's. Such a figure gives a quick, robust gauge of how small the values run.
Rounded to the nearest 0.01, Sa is 0.63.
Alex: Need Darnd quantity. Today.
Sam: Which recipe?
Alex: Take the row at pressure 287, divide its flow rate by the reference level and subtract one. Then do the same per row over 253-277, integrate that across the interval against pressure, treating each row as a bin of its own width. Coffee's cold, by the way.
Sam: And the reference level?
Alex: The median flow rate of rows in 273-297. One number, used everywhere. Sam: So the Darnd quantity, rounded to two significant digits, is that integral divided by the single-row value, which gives -48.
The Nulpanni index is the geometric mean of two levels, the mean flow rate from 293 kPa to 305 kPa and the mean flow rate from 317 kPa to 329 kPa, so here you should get 8.000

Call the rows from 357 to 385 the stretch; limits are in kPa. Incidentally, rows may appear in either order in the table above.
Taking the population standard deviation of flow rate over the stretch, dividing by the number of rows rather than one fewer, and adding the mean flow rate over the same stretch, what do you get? 8.10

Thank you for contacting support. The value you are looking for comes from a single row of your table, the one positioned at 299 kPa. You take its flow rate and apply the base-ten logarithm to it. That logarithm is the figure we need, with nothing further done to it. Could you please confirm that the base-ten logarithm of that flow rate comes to 0.907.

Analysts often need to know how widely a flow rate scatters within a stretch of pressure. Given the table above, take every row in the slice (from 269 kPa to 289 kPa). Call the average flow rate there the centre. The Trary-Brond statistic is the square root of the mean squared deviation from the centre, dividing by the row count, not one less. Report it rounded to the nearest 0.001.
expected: 0.047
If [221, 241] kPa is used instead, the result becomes 0.088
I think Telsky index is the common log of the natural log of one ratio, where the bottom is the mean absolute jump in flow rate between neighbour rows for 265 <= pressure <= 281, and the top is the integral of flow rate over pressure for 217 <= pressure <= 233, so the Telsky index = 0.89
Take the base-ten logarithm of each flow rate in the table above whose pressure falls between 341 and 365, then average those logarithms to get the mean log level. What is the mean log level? 0.904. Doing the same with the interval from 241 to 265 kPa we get 0.902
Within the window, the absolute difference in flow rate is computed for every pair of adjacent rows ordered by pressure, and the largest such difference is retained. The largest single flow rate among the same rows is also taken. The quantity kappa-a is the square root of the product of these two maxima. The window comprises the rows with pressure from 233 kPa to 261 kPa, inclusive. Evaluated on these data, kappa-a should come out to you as 1.24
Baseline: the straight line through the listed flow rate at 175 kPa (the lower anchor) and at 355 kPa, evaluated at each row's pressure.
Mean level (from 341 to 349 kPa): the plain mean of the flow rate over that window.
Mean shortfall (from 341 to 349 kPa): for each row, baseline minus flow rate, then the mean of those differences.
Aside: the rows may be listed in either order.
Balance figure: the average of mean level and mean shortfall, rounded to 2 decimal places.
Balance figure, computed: 4.02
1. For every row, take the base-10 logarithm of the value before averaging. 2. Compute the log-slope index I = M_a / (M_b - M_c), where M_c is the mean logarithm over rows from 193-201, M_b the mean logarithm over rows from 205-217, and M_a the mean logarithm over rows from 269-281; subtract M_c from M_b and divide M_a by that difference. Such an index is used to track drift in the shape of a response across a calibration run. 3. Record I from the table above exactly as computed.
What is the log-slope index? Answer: -354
